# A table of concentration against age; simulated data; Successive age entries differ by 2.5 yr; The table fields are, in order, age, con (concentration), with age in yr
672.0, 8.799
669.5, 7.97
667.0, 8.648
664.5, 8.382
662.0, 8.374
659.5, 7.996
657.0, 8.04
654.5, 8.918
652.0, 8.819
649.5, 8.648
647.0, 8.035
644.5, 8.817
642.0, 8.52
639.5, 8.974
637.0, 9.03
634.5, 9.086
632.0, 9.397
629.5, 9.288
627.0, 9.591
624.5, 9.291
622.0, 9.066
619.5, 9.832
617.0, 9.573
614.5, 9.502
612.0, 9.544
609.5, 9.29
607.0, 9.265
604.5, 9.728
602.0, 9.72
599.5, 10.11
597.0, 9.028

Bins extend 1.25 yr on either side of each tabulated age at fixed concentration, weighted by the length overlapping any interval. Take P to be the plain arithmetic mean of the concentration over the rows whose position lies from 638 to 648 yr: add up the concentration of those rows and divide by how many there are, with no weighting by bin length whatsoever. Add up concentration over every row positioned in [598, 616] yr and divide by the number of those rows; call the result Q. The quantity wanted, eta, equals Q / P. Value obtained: 1.12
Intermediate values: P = 8.6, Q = 9.6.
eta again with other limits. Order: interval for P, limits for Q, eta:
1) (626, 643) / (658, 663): 0.90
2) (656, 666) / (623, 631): 1.15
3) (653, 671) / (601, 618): 1.14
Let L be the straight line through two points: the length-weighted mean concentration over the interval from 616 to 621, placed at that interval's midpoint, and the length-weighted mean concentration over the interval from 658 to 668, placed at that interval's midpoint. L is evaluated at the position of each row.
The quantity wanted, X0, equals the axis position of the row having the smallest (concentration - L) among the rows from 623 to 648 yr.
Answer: 647.0 yr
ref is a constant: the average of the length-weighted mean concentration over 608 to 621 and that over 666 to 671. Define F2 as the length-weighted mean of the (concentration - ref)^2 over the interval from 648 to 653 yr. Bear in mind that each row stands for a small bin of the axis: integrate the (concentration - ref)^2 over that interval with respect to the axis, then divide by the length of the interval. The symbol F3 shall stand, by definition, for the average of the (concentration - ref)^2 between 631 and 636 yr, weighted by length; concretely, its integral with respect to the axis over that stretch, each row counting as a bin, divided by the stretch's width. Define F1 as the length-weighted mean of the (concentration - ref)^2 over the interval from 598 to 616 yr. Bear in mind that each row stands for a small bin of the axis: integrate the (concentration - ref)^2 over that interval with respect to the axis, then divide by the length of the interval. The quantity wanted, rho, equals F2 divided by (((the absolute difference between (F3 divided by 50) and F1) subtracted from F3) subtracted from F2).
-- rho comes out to 0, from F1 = 0.51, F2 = 0.08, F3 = 0.11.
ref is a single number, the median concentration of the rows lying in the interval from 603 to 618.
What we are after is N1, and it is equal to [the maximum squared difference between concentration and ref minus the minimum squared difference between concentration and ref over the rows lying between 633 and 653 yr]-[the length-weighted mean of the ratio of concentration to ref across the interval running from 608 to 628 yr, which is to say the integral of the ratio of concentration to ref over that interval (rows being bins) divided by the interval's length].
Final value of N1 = 1.03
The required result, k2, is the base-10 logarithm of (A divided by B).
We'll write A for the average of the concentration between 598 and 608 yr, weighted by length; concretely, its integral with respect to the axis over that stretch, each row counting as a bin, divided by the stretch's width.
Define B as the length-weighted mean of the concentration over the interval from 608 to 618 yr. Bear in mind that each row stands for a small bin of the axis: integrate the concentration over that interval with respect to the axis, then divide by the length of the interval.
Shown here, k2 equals 0.010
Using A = 9.7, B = 9.47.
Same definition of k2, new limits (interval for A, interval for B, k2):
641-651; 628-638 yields -0.034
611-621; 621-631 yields 0.013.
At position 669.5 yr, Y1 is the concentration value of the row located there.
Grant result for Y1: 7.97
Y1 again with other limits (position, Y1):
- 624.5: 9.291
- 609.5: 9.29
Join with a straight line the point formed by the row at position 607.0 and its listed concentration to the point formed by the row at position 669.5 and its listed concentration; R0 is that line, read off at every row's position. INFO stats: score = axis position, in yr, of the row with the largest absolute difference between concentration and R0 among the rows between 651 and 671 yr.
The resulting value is 654.5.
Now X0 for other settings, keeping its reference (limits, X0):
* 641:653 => 647.0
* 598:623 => 607.0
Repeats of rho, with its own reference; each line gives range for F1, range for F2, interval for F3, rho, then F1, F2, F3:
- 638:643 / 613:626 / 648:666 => 4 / 0.08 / 0.35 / 0.34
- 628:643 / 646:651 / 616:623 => 8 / 0.10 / 0.40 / 0.44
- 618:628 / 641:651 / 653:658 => 1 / 0.35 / 0.26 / 0.35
